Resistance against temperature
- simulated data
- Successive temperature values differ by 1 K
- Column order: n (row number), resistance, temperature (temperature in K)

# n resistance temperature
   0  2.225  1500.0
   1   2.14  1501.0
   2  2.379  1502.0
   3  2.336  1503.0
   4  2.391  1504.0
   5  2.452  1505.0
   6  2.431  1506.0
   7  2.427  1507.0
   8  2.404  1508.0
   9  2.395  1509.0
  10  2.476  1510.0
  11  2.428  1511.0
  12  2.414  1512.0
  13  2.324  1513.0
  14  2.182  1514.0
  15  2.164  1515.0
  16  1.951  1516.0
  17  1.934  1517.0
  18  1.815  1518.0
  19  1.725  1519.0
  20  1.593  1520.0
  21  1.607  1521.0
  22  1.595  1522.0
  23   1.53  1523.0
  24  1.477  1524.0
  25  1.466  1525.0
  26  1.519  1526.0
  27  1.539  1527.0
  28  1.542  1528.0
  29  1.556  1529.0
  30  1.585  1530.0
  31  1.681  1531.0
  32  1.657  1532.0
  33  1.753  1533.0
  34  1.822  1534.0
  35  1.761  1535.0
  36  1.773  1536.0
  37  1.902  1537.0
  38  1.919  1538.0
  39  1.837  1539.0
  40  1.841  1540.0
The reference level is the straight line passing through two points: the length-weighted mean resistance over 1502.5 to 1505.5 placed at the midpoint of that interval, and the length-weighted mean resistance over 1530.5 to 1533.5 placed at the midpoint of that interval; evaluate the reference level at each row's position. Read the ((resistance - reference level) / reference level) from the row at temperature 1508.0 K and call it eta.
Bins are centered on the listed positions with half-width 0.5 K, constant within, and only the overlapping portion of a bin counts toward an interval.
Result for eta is 0.05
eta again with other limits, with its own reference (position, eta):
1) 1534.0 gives 0.11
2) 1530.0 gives -0.09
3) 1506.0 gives 0.04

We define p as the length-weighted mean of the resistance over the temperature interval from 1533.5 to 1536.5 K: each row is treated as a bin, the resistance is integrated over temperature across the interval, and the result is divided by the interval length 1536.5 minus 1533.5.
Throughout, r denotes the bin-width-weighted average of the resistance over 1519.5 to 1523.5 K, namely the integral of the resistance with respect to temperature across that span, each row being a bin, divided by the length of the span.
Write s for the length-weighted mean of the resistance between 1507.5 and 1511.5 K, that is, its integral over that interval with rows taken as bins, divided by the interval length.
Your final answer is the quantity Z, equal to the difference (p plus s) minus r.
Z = 2.6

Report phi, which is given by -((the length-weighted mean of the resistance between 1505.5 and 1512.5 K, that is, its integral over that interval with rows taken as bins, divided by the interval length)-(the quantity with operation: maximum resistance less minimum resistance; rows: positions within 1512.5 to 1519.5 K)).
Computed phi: -1.8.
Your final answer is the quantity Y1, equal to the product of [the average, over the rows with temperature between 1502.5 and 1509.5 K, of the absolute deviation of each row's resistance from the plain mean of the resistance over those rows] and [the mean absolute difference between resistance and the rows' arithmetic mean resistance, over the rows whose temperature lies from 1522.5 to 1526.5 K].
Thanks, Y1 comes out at 0.0007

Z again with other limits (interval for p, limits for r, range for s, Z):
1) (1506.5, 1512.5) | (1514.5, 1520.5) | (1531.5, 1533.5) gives 2.3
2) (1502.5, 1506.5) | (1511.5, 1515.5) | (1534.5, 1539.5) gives 2.0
